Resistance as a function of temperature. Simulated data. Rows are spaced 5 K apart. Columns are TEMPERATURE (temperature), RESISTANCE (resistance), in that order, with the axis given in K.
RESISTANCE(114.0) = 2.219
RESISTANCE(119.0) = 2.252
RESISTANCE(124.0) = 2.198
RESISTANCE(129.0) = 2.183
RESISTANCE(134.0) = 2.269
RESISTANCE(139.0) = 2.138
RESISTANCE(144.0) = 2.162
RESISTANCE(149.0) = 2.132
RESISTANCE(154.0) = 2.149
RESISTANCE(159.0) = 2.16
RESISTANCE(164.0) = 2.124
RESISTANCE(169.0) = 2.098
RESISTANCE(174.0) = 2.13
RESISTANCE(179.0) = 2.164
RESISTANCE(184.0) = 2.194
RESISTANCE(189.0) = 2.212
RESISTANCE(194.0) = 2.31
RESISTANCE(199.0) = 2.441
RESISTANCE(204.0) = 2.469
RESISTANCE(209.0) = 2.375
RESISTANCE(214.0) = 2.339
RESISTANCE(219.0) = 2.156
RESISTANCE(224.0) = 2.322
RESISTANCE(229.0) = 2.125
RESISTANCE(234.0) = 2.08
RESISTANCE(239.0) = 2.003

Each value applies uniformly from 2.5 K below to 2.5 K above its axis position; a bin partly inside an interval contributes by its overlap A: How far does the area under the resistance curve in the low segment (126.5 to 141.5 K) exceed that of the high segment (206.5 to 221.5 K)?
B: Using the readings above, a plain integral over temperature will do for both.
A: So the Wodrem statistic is -1.4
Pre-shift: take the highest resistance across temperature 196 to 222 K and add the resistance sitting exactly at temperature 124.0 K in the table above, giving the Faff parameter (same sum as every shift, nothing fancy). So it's 4.67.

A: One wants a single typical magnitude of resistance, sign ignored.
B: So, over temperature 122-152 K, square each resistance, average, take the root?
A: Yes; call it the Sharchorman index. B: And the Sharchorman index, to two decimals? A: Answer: 2.18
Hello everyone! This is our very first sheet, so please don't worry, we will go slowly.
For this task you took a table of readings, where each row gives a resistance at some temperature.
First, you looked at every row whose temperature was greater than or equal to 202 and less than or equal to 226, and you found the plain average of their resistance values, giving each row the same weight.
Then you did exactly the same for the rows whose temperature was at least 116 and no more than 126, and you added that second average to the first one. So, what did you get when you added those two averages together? 4.56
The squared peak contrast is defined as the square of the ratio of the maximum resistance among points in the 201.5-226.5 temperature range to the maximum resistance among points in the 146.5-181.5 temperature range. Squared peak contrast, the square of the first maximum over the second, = 1.3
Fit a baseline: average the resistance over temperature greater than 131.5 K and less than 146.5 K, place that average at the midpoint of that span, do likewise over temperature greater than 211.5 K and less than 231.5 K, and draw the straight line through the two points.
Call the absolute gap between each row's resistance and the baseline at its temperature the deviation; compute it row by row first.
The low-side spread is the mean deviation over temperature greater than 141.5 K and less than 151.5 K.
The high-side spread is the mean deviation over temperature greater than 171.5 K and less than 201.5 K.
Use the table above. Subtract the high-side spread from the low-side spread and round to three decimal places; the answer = -0.030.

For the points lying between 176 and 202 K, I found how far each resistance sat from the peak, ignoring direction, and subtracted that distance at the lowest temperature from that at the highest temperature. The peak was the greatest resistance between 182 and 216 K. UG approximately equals -0.28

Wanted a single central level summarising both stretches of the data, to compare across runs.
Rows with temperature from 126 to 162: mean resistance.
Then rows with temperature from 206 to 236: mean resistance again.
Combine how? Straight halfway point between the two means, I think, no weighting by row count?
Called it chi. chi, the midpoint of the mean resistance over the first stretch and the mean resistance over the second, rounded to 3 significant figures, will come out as 2.20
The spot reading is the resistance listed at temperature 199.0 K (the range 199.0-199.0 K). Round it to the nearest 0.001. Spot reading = 2.441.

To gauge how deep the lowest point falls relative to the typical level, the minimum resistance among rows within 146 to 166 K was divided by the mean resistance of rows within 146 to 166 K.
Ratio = 0.992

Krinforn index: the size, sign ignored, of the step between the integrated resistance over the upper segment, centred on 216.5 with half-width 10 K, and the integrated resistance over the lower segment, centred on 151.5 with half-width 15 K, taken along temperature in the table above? 18.4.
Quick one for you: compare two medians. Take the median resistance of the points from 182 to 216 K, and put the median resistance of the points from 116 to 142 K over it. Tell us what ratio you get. 0.94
